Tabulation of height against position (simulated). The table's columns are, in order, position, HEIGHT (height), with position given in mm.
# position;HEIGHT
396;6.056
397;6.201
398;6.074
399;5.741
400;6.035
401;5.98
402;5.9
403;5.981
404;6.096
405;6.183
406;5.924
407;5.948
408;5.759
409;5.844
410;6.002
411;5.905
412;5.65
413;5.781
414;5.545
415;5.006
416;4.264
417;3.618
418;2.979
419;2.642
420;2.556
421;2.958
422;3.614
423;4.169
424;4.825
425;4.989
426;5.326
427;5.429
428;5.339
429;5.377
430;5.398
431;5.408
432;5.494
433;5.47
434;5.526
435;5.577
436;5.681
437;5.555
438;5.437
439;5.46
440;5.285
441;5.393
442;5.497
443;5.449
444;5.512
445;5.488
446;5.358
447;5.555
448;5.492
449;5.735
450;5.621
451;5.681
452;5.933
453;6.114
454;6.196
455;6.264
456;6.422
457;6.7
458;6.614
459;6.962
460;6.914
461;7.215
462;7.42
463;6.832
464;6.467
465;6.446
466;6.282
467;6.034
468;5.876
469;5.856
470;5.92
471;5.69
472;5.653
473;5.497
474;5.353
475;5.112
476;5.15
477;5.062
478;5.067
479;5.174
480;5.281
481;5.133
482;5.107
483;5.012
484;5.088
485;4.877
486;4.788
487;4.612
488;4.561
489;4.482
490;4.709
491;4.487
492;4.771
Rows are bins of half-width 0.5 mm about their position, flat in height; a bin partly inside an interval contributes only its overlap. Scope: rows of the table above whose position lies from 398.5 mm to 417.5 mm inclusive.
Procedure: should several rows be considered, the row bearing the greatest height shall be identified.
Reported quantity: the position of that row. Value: 405 mm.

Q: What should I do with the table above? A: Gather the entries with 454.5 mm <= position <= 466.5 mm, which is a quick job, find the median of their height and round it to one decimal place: 6.7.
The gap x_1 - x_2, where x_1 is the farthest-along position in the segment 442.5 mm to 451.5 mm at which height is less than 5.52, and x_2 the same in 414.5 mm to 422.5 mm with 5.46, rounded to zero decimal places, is 26 mm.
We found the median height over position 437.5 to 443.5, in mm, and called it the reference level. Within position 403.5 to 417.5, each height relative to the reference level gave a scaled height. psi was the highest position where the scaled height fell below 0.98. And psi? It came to 417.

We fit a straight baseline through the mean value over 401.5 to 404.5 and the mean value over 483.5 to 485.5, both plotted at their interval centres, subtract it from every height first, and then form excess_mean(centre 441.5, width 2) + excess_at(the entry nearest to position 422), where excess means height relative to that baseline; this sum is -2.2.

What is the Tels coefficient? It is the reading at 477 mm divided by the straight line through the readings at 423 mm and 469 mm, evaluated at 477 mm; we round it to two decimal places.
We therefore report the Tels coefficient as 0.82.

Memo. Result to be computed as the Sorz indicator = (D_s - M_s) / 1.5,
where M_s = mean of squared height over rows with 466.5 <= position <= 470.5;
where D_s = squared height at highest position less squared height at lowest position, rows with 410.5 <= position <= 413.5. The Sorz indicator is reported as -24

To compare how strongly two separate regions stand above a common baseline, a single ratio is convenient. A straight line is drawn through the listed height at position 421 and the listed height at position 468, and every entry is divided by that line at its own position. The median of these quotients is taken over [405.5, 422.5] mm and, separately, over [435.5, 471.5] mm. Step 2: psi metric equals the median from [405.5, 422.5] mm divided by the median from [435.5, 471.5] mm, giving 1.8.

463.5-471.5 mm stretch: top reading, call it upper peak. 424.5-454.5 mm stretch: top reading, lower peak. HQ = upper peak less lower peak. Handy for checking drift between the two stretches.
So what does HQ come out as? 0.27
